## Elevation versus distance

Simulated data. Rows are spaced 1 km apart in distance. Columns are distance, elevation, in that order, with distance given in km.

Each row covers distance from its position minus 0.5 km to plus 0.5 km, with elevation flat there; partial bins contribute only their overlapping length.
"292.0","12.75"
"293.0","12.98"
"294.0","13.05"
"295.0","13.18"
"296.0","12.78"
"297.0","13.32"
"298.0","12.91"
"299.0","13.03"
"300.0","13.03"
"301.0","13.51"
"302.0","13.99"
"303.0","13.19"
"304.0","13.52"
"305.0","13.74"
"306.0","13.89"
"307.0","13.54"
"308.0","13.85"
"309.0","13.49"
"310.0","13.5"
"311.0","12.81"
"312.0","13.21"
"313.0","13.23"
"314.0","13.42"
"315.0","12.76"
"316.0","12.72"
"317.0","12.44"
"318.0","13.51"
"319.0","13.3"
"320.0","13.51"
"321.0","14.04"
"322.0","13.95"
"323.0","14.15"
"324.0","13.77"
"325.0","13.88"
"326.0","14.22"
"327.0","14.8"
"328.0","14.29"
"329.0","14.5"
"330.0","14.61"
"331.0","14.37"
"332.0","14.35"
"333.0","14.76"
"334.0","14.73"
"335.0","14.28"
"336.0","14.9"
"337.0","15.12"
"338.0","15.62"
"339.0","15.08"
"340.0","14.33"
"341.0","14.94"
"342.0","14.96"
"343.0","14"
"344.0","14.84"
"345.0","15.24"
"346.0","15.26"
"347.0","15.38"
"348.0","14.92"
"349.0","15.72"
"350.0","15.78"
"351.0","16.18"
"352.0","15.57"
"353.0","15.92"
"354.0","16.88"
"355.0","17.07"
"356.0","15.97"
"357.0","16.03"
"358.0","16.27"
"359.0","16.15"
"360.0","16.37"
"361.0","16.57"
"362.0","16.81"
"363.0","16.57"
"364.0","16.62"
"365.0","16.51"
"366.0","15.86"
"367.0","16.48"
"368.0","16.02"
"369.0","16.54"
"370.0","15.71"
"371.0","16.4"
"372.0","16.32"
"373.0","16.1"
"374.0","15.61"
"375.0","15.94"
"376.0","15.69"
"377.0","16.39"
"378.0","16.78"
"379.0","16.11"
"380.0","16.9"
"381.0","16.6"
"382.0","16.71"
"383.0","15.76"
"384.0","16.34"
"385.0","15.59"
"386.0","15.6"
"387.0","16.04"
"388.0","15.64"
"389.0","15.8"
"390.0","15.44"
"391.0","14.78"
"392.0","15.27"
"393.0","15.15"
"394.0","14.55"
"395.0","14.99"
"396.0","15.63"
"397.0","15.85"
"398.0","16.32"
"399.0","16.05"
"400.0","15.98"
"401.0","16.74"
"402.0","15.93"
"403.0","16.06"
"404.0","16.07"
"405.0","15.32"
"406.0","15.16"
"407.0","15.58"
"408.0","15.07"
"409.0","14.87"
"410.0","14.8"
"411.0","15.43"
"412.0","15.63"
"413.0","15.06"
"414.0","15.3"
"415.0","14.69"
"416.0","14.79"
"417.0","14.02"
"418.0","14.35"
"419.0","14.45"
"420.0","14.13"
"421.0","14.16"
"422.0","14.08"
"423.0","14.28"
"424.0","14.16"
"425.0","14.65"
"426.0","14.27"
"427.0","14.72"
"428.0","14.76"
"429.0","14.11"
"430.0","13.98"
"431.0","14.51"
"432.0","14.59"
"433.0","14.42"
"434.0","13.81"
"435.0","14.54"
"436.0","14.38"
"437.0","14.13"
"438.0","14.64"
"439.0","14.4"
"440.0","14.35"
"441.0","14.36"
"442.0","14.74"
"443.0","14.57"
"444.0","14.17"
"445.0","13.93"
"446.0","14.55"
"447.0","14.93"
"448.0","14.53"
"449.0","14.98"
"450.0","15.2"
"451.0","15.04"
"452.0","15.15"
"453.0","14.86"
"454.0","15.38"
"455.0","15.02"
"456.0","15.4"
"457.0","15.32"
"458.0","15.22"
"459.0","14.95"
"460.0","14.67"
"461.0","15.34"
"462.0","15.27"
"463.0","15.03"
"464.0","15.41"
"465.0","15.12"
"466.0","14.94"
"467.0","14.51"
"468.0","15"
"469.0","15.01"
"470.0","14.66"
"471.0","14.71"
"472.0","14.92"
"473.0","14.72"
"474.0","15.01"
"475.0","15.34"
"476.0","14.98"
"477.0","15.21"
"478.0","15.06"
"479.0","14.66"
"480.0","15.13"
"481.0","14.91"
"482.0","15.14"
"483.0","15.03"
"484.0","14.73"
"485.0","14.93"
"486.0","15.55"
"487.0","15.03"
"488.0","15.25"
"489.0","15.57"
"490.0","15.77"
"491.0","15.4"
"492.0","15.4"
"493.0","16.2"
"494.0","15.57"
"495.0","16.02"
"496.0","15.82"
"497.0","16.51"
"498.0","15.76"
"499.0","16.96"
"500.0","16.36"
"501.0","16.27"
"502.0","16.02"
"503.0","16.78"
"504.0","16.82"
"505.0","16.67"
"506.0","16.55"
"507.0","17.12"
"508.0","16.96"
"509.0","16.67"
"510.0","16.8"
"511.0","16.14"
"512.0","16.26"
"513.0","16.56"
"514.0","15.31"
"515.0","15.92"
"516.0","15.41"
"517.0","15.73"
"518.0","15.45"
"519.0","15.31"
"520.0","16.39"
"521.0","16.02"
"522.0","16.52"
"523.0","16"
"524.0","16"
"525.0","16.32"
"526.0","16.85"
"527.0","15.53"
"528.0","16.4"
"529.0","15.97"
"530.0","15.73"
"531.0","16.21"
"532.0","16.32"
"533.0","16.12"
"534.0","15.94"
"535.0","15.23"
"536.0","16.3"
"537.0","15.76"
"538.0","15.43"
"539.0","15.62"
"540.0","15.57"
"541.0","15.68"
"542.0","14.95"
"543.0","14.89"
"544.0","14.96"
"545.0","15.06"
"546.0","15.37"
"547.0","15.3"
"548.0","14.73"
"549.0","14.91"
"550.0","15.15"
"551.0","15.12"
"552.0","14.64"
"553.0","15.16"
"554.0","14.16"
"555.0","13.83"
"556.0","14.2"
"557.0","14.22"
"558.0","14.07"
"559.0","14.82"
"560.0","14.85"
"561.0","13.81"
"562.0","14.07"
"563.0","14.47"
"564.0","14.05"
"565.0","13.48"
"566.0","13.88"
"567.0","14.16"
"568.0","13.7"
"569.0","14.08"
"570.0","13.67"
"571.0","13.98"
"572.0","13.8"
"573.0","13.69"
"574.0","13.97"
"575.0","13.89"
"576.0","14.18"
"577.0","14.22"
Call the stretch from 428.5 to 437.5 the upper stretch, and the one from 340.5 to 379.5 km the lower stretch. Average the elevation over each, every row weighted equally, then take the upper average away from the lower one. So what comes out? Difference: 1.7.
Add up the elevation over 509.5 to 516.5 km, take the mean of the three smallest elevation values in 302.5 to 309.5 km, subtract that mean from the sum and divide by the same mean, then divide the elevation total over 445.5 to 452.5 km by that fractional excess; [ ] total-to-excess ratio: 14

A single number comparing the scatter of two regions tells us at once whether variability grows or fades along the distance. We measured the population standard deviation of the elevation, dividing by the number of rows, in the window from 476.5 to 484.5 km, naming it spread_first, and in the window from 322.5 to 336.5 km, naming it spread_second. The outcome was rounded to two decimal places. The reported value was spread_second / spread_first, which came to 1.75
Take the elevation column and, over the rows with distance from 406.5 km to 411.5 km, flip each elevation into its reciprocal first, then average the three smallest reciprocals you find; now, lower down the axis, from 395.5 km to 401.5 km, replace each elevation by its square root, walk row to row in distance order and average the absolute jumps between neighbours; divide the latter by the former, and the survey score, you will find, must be 0.68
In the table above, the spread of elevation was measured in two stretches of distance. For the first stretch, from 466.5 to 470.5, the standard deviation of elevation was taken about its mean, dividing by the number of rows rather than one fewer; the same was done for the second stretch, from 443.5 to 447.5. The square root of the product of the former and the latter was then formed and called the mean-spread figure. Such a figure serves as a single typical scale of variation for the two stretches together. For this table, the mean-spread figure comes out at 0.29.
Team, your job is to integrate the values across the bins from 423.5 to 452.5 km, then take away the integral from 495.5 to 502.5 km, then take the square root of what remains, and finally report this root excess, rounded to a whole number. 18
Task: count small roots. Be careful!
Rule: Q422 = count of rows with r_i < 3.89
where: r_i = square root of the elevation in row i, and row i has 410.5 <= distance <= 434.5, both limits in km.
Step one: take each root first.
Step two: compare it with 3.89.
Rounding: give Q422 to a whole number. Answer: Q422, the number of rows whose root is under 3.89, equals 21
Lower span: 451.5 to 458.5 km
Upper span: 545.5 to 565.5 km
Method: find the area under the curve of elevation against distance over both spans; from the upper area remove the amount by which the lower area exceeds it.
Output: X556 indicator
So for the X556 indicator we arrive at 474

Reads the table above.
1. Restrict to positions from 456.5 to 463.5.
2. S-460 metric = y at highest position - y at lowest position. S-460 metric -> -0.3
